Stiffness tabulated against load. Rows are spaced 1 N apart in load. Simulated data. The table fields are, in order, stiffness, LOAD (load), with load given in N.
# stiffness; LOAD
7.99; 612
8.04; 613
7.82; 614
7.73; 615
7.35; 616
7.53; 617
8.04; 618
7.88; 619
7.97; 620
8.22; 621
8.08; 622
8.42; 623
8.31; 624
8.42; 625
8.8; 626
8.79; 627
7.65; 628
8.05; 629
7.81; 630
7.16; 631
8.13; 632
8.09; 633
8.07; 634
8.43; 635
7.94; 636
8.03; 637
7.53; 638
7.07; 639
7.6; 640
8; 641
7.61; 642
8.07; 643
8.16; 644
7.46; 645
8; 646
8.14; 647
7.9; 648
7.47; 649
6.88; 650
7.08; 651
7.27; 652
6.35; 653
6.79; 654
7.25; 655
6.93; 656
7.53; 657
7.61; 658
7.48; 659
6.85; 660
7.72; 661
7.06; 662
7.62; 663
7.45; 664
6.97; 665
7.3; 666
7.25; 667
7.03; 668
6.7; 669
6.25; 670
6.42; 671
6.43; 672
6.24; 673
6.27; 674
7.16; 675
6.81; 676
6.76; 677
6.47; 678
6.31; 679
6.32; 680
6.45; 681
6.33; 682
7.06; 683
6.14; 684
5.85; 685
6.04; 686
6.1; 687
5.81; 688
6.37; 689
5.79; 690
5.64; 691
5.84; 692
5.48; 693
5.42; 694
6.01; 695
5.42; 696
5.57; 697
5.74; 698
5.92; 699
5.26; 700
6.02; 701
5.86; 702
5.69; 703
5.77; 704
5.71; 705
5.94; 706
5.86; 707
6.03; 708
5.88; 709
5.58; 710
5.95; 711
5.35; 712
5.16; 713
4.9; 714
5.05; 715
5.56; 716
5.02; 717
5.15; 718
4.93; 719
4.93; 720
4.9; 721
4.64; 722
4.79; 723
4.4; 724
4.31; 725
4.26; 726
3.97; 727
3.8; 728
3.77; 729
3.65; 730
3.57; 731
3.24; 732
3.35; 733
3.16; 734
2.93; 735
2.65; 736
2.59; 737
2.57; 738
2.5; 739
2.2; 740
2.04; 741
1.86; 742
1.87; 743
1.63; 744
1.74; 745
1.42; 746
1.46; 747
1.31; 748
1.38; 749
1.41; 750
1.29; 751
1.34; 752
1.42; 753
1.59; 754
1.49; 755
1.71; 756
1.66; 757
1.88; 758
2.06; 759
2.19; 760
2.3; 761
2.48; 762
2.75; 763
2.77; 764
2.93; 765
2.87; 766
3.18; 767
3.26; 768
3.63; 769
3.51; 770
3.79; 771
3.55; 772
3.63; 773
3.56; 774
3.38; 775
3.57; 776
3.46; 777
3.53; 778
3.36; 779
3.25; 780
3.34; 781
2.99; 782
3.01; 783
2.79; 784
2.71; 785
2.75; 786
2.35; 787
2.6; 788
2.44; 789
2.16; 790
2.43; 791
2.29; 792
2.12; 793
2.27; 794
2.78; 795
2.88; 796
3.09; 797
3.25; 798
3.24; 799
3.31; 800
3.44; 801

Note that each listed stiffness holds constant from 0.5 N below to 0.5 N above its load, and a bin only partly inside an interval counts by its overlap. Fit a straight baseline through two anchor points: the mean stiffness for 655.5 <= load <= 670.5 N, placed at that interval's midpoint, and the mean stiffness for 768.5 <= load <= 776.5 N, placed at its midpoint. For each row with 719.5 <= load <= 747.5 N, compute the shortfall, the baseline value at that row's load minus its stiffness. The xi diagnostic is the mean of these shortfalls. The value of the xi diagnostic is 1.7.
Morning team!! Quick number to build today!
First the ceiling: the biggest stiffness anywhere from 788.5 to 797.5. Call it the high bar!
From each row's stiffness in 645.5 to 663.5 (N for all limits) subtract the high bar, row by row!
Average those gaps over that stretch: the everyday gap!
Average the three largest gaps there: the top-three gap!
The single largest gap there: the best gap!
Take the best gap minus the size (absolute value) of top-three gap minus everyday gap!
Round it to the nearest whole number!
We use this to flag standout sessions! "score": 4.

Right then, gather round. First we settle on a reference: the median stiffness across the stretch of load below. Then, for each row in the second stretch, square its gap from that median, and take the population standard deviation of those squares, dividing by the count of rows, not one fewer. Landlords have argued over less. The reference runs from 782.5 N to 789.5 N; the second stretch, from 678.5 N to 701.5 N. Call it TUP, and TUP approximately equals 2.7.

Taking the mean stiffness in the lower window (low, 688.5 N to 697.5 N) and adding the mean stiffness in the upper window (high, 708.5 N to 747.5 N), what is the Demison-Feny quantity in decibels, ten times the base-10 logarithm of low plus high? 9.8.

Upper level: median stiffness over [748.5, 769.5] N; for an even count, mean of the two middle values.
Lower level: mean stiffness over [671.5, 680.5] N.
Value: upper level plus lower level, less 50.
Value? -41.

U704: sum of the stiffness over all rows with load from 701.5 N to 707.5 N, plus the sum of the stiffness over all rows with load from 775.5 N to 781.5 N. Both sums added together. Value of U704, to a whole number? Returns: 55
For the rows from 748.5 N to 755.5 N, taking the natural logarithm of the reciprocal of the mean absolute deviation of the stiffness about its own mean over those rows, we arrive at 2.6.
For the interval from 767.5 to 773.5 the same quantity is 2.1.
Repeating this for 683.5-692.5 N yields 1.7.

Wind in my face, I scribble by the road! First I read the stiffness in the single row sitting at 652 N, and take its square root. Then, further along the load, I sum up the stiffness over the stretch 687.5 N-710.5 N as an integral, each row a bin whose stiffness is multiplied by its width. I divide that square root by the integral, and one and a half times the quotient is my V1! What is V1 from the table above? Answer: 0.030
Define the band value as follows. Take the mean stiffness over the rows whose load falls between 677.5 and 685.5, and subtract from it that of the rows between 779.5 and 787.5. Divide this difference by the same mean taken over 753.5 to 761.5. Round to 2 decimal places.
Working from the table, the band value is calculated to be 1.86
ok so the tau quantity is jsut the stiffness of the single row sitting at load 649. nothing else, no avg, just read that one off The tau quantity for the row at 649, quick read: 7.47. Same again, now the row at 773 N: 3.63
